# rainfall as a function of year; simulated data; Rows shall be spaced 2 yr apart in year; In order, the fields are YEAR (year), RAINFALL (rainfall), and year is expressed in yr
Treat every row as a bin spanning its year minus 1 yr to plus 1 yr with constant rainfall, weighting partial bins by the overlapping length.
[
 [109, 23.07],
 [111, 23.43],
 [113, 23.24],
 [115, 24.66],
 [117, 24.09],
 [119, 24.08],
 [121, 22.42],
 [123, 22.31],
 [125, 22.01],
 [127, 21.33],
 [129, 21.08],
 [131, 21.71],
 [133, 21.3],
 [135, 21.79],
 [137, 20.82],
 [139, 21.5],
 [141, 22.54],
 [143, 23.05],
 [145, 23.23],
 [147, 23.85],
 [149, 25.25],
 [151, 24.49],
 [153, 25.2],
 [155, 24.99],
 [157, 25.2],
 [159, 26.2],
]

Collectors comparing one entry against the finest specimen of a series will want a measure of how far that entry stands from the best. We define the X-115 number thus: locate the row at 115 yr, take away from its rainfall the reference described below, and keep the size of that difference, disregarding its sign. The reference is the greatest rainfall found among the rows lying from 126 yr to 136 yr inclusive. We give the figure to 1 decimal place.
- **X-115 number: 2.9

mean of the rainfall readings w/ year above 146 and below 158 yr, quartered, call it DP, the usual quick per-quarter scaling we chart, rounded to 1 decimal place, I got 6.2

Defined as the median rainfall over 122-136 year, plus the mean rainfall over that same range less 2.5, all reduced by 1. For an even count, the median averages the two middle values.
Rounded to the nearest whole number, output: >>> 40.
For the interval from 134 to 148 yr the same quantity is 41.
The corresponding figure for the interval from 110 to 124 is 43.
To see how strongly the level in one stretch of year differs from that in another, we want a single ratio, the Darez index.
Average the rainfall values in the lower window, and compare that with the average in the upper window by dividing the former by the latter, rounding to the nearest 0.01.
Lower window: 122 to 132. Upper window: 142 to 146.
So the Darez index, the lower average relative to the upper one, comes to 0.94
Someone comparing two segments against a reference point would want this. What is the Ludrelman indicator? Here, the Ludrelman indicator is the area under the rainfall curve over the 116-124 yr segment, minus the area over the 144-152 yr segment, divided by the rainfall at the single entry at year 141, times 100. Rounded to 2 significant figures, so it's -35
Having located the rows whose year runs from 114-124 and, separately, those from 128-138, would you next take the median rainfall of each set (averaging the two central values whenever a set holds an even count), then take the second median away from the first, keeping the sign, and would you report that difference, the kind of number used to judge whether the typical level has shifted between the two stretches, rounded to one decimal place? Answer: 2.8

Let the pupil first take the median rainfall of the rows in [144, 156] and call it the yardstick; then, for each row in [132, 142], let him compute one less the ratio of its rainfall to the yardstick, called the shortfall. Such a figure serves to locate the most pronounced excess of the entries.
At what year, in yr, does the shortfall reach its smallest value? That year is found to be 141 yr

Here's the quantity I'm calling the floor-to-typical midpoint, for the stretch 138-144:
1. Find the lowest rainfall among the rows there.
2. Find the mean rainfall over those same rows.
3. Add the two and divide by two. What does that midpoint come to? 21.9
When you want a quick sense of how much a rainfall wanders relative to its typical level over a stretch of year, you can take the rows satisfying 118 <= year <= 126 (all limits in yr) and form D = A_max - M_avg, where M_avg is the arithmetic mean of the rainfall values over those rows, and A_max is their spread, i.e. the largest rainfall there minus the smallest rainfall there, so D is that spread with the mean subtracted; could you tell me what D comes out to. -20.6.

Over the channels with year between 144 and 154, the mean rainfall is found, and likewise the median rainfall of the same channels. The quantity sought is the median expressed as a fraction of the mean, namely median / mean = 1.004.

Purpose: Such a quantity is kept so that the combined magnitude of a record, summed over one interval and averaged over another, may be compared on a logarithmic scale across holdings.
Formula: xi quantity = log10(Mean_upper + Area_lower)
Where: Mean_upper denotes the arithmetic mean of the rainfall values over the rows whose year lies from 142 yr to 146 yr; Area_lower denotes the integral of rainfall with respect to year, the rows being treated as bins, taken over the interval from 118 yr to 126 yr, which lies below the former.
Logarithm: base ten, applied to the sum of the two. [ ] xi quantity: 2.31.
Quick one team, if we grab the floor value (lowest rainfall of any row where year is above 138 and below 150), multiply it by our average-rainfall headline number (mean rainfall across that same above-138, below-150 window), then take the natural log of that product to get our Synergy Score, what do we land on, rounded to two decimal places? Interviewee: 6.21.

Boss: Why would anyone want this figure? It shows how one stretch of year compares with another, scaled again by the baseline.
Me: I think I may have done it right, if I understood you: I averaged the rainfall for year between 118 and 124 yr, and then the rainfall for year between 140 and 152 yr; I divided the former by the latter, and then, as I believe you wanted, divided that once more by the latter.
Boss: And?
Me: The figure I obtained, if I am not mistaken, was 0.041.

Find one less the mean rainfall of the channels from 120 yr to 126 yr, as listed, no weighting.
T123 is -21.2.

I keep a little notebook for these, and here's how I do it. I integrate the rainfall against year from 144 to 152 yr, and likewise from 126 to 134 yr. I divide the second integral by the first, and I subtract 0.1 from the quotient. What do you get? 0.78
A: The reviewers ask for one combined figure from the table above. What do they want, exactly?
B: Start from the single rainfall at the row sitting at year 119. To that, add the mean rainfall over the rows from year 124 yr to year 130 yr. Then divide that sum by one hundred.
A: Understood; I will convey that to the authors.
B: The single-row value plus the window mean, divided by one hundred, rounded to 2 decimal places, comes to 0.46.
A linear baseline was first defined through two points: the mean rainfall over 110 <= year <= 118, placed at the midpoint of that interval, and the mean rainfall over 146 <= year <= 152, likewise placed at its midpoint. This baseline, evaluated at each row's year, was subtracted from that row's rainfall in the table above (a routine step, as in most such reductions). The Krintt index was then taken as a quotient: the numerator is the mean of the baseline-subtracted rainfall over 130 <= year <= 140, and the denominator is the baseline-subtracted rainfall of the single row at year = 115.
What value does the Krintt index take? -3.6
